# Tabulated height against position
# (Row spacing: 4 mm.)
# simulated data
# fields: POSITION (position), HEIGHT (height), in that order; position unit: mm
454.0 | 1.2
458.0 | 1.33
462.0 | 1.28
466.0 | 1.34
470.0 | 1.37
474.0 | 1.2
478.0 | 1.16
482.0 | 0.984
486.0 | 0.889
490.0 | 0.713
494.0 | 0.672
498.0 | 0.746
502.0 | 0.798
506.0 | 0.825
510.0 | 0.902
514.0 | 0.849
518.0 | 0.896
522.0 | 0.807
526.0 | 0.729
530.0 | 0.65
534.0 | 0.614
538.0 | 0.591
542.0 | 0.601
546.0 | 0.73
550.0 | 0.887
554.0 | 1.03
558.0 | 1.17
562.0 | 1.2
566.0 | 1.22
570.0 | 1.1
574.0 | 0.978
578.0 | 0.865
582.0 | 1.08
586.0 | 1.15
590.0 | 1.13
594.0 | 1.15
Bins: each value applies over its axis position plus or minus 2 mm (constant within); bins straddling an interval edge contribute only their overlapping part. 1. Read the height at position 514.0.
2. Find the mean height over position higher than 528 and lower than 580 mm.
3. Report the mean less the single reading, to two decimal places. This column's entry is 0.05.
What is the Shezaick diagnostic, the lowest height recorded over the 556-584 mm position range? 0.865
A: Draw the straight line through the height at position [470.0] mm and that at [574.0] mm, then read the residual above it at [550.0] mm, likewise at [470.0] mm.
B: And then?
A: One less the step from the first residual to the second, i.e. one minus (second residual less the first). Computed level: 0.82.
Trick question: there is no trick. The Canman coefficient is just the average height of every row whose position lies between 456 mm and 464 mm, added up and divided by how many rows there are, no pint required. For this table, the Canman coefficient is 1.3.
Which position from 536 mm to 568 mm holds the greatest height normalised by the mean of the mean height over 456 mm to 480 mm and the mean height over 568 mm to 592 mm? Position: 566.0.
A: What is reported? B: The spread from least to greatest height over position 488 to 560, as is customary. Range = 0.58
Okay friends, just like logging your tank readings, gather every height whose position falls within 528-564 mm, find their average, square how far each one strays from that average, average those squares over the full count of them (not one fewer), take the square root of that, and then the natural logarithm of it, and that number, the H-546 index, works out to -1.5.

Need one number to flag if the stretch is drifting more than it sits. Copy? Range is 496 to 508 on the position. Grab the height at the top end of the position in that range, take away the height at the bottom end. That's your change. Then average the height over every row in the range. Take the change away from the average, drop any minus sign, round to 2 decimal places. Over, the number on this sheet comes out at 0.71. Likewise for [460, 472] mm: 1.24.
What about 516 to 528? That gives 0.98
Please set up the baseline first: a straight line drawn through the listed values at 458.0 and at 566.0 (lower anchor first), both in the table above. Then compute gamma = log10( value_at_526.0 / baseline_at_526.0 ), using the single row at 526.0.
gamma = -0.24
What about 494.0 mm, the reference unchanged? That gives -0.28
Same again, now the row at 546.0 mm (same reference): -0.23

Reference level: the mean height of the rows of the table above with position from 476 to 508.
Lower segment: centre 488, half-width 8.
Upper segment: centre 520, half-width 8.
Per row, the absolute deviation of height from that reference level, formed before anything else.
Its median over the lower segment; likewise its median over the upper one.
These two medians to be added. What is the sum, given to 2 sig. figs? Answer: 0.18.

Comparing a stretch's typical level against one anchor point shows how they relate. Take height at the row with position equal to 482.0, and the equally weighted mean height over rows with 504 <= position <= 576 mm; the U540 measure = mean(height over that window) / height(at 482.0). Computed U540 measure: 0.89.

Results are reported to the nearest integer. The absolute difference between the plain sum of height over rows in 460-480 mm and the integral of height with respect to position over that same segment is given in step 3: 19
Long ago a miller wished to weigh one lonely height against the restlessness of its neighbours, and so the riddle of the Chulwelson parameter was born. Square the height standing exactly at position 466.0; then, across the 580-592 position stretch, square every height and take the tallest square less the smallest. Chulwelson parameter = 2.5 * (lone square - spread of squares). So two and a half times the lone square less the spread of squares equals 4.1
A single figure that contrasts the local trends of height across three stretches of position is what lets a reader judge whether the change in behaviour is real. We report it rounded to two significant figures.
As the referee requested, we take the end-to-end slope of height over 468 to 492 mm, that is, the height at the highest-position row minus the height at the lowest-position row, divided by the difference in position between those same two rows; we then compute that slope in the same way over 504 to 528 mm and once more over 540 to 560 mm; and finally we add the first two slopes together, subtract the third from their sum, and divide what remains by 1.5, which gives -0.049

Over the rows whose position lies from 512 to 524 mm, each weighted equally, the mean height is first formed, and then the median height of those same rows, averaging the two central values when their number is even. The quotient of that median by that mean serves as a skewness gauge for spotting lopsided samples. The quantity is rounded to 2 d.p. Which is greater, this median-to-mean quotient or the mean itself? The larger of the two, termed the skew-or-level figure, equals 1.00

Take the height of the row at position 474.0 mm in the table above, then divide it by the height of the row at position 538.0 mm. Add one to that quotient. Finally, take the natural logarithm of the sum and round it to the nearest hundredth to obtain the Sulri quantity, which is 1.11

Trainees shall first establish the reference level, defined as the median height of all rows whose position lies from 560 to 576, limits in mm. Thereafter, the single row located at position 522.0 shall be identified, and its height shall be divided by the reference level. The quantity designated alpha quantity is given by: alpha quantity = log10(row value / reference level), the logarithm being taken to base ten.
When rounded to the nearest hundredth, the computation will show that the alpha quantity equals -0.15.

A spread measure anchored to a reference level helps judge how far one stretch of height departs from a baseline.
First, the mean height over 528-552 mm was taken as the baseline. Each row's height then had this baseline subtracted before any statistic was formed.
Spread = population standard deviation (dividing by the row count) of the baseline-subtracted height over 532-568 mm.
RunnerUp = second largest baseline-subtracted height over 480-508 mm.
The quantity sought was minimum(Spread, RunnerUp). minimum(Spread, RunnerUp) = 0.210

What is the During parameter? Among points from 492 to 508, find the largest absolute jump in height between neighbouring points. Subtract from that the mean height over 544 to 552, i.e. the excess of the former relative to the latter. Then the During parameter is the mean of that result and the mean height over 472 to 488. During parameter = 0.16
